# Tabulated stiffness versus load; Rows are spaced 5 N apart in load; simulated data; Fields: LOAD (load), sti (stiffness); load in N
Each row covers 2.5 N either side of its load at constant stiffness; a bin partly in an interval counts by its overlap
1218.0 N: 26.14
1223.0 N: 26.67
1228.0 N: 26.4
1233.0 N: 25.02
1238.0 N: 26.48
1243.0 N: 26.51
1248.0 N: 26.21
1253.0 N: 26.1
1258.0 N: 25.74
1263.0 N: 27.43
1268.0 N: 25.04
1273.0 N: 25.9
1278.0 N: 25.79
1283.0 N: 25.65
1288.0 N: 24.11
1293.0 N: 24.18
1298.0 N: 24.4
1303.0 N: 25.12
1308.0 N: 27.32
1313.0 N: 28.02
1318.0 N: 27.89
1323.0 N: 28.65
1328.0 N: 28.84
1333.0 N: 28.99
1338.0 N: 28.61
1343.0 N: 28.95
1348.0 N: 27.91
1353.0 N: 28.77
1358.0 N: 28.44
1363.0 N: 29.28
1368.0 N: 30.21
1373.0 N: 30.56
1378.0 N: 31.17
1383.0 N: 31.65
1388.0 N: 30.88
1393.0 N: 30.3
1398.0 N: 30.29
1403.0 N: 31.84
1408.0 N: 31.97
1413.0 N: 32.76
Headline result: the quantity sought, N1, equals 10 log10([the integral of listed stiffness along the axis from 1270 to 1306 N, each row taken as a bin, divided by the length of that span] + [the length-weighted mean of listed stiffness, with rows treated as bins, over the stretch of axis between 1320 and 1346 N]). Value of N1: 17.3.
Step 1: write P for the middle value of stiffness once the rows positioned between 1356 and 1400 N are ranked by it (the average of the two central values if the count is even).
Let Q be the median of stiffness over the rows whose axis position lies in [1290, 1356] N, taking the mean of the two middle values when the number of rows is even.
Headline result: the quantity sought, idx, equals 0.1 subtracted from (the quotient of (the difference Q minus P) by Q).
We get -0.18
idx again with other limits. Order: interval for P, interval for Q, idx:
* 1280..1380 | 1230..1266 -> -0.19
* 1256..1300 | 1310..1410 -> 0.02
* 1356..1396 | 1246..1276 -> -0.27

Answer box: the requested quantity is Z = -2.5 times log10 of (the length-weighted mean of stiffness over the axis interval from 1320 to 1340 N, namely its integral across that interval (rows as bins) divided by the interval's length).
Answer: -3.65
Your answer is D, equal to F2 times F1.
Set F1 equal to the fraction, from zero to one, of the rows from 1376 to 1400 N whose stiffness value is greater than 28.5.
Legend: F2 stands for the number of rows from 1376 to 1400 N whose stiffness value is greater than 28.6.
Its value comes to 5.0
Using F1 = 1.00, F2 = 5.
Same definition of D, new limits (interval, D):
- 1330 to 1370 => 4.5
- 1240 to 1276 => 0.0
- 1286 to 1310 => 0.0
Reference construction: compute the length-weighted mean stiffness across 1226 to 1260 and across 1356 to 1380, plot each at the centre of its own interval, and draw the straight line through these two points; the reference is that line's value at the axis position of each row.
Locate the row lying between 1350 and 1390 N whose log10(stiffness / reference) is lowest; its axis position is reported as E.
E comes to 1358.0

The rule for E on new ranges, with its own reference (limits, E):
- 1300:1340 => 1303.0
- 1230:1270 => 1268.0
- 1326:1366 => 1348.0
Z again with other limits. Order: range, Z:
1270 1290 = -3.51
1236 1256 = -3.55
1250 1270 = -3.54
